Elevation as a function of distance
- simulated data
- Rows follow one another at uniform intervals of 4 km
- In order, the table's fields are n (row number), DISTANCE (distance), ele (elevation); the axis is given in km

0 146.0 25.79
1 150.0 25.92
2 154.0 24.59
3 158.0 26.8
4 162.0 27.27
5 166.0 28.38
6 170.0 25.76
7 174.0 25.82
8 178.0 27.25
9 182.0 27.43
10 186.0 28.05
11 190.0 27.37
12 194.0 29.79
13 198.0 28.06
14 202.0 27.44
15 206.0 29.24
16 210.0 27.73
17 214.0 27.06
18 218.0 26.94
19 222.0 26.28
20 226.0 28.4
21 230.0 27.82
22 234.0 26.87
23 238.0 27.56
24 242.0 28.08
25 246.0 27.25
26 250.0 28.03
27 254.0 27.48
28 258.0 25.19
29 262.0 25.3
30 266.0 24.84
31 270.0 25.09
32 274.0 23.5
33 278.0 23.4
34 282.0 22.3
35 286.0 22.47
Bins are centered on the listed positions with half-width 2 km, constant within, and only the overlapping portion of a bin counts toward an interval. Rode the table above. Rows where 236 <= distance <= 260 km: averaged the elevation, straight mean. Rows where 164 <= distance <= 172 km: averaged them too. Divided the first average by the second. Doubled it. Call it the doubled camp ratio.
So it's 2.01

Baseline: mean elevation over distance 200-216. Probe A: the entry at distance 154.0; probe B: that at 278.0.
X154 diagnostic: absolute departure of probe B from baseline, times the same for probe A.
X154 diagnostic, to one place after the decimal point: 14.6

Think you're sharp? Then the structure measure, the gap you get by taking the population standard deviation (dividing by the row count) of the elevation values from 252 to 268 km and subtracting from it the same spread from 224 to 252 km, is 0.55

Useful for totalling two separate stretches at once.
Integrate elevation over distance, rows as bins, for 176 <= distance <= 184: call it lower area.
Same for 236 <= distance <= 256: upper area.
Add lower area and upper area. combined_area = 772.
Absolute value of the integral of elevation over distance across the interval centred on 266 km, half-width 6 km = 301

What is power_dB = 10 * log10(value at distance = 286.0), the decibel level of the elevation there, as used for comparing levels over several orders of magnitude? 13.5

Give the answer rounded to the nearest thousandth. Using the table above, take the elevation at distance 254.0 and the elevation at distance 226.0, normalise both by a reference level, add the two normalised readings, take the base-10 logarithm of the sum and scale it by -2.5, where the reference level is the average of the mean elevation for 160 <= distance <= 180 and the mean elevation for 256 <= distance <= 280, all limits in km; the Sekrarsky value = -0.842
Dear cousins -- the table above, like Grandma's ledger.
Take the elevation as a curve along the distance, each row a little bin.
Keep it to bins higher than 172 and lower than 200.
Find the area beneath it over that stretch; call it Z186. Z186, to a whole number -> 775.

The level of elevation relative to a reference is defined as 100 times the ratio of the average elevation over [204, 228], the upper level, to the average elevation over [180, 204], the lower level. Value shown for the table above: 99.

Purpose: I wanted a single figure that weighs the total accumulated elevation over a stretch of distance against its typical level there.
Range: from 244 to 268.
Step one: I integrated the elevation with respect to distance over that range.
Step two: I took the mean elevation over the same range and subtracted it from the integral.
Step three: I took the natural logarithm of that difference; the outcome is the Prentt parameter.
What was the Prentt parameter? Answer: 6.4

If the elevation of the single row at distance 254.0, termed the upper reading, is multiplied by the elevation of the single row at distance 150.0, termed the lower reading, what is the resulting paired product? 712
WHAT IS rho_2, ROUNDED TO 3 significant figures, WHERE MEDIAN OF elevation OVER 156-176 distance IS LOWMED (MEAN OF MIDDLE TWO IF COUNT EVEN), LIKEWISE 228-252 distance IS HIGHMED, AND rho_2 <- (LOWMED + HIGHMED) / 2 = 27.2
